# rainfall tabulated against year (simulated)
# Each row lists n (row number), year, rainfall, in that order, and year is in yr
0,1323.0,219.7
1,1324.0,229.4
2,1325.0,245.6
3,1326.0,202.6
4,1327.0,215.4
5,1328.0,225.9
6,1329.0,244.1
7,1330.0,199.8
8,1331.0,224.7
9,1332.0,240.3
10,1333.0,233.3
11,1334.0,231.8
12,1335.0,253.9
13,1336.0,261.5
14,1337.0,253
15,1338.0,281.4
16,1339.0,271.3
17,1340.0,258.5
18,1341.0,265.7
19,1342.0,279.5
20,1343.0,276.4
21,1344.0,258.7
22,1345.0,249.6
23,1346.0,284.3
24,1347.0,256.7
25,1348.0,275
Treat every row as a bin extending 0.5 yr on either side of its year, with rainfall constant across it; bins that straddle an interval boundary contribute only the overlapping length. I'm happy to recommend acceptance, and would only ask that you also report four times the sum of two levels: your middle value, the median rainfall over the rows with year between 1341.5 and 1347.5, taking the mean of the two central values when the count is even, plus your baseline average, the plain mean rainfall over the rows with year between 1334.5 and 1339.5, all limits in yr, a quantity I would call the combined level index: 2127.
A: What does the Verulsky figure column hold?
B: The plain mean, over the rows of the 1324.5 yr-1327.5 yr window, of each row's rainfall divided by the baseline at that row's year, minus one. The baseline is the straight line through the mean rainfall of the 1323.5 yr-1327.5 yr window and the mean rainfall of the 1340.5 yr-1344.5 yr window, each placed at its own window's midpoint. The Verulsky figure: -0.01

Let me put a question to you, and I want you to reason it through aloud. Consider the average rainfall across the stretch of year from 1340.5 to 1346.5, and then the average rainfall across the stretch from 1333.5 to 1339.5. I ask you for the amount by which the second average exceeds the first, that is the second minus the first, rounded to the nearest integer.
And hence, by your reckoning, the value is -10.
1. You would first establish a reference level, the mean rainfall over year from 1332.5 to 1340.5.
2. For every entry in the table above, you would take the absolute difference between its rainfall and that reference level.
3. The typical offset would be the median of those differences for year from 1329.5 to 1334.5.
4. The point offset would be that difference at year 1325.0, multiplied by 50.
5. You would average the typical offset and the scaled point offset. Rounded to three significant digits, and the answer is 262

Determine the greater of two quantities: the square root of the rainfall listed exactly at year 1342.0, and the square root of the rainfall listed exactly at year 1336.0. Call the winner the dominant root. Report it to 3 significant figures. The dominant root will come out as 16.7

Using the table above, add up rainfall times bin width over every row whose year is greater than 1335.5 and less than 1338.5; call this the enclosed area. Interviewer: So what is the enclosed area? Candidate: 796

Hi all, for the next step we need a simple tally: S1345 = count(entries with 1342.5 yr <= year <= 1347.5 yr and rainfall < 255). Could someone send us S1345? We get 1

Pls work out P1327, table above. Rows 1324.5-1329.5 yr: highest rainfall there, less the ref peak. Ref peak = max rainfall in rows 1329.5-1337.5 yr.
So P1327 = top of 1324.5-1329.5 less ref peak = -16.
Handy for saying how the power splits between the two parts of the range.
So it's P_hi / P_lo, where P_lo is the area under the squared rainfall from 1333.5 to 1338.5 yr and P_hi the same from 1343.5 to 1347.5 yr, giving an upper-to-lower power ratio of 0.84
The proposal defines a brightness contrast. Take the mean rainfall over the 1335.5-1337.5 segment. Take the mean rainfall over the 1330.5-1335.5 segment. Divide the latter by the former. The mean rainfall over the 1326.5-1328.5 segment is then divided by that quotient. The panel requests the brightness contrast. 240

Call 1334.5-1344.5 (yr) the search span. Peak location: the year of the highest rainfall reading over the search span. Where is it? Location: 1338.0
